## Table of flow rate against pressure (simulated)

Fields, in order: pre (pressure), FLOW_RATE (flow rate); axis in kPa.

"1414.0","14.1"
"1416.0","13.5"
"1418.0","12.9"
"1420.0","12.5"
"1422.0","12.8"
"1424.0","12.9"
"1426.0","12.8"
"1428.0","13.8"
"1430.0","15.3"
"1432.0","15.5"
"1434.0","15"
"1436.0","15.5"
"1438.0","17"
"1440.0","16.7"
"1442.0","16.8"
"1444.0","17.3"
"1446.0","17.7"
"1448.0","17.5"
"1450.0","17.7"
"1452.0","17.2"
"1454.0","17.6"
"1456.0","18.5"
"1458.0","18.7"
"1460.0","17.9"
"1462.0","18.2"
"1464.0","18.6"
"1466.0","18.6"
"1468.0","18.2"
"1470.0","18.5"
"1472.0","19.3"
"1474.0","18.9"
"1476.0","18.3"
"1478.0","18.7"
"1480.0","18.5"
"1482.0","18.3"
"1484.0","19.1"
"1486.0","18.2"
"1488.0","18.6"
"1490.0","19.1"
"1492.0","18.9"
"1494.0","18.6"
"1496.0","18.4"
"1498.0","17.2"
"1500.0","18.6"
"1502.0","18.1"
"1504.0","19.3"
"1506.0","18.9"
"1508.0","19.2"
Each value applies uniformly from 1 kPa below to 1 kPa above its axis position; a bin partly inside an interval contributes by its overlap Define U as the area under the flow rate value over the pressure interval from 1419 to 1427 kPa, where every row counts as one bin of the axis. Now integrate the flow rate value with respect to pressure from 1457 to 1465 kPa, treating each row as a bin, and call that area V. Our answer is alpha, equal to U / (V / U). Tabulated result 71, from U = 102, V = 147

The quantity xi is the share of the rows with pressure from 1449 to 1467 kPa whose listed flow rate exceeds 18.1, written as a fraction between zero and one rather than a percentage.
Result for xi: 0.6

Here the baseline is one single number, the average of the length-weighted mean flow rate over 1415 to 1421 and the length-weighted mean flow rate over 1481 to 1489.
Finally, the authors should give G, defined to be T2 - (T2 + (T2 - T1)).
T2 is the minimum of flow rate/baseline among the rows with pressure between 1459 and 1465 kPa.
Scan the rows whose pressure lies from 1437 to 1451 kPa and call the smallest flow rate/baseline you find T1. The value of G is -0.08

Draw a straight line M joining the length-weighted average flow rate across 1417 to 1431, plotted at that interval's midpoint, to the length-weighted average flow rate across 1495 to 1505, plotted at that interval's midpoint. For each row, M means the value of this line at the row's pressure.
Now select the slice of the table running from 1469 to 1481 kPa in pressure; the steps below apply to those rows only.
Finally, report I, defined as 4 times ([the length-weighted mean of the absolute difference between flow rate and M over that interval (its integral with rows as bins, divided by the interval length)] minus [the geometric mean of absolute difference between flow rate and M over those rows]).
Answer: 0.2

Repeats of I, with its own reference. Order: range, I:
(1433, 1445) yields 0.5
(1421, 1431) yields 0.5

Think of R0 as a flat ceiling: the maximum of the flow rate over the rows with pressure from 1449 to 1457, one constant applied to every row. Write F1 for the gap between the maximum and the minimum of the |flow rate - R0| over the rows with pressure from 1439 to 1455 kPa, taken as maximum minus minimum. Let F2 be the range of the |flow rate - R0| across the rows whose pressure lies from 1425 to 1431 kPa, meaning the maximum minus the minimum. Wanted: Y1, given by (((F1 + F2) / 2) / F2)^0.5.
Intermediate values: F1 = 1.00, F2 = 2.5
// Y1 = 0.84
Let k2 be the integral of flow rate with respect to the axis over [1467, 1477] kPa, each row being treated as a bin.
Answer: 186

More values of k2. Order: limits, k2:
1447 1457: 177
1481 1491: 187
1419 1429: 130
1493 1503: 182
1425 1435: 145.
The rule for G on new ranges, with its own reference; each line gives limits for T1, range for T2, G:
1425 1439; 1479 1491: -0.34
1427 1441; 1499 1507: -0.27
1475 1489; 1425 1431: 0.34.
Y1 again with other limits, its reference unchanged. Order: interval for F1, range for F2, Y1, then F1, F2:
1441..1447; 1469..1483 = 1.03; 0.90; 0.8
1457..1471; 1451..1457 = 0.85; 0.60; 1.3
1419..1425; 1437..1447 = 0.84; 0.40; 1.0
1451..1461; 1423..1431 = 0.87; 1.30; 2.5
